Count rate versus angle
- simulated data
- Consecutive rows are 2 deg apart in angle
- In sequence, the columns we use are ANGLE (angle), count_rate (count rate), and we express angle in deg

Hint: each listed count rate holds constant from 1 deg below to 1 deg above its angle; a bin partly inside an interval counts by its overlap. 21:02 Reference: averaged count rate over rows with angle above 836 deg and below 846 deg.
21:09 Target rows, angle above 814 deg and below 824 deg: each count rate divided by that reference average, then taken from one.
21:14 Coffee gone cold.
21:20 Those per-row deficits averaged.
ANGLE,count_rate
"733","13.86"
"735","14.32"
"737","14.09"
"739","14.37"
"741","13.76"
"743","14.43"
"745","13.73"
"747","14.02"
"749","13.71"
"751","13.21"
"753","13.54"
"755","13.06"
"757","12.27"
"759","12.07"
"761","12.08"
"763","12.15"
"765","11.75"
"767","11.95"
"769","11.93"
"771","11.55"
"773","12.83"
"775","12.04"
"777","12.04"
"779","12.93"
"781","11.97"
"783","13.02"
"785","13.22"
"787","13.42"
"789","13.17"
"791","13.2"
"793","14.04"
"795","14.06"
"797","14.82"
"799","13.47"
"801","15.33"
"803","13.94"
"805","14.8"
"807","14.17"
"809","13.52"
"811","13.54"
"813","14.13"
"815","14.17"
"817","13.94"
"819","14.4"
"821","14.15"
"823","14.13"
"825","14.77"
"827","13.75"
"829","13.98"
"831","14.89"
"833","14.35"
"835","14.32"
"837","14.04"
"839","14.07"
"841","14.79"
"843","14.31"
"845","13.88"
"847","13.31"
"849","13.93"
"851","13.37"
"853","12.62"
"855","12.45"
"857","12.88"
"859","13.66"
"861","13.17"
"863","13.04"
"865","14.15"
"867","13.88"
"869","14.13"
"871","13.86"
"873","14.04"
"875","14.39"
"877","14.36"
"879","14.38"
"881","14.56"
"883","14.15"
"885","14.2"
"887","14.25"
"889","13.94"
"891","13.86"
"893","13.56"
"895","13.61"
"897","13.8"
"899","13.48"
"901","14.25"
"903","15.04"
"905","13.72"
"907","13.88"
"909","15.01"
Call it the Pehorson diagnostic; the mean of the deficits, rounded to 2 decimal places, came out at 0.00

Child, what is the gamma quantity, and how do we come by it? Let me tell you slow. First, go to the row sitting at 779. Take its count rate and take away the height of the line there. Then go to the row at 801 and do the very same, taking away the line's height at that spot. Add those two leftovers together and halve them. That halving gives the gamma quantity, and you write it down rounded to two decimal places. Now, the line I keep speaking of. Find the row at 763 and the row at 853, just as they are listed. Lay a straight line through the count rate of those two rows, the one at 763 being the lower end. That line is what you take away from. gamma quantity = 1.84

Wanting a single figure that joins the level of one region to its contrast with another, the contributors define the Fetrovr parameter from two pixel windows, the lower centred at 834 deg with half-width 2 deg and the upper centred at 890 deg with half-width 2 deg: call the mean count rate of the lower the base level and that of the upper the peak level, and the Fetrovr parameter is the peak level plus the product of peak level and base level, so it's 213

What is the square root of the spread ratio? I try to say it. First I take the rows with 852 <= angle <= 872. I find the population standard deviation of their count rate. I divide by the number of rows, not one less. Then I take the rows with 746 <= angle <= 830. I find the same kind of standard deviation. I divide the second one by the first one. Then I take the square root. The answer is 1.3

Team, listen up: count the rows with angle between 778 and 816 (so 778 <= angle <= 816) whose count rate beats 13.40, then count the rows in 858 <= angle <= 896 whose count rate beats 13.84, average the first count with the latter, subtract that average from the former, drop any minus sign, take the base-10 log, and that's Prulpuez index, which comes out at -0.30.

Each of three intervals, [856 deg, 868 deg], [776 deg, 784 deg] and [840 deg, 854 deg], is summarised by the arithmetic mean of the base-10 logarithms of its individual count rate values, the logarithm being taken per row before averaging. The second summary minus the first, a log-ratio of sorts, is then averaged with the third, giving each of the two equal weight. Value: 0.552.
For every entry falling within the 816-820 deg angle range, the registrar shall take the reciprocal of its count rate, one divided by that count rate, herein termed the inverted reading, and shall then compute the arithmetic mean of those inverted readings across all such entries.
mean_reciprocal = 0.0706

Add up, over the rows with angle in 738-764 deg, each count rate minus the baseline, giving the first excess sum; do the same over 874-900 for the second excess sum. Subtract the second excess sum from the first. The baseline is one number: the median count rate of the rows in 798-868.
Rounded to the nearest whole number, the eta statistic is -10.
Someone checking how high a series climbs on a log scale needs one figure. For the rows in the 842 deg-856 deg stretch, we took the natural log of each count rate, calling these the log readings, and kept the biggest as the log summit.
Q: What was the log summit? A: 2.661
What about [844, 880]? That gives 2.667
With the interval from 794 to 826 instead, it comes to 2.730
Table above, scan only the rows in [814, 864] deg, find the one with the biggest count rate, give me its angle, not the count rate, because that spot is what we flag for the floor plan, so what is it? 831 deg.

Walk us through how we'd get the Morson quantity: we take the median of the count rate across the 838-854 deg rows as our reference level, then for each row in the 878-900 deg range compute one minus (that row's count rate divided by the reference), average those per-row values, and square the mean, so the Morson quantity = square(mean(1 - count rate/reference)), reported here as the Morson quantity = 0.0000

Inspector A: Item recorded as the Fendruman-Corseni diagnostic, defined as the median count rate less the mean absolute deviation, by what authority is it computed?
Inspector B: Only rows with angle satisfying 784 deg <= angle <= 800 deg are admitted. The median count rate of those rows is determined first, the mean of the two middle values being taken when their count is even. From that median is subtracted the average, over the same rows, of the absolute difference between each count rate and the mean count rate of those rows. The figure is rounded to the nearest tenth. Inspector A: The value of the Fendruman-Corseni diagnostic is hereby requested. 13.0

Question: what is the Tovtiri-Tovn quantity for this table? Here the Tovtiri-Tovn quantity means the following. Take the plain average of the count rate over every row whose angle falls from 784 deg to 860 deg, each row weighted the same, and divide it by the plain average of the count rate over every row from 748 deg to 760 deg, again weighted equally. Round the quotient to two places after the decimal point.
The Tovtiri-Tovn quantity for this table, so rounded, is 1.07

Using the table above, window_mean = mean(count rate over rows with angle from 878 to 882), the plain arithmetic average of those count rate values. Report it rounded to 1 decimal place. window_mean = 14.5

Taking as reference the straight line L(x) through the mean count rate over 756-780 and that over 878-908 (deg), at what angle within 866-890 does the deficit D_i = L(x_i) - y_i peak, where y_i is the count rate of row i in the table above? 889 deg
